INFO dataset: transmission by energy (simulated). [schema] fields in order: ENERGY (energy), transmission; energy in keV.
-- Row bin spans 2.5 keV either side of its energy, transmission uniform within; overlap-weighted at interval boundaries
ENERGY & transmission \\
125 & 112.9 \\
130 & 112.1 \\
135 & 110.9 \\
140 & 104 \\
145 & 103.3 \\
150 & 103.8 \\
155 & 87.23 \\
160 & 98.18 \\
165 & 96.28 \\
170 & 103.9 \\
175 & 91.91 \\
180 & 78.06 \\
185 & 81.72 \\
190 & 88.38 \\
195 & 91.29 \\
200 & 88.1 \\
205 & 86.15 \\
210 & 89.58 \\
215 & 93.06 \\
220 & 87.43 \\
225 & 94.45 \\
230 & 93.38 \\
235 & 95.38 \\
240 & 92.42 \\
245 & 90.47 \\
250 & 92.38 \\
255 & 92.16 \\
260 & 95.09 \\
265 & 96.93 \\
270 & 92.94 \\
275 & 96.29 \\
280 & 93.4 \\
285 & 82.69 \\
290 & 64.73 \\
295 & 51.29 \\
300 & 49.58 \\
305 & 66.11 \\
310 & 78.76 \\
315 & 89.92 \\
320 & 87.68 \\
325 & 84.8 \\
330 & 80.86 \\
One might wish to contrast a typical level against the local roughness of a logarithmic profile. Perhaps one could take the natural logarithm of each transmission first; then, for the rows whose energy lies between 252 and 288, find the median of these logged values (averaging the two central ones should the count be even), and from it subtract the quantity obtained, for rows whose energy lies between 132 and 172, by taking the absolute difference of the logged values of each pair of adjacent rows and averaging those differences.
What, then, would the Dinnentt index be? 4.47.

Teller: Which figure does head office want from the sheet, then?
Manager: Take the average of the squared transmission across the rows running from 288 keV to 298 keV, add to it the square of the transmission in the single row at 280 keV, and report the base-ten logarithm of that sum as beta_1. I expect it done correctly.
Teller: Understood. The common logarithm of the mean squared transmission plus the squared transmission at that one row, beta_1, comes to 4.08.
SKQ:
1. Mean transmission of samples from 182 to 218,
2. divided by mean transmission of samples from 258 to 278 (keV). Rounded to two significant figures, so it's 0.93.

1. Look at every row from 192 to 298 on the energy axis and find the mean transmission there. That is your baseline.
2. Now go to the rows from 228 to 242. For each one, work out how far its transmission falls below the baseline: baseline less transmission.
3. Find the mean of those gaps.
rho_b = -5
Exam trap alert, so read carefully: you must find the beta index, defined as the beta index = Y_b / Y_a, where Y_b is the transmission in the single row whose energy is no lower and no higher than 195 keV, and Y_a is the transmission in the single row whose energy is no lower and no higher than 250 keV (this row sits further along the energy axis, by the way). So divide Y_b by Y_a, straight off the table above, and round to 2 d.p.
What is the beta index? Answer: 0.99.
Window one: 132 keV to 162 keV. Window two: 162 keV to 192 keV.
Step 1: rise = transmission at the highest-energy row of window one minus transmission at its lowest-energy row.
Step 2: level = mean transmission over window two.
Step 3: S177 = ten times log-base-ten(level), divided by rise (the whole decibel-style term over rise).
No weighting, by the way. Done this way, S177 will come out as -2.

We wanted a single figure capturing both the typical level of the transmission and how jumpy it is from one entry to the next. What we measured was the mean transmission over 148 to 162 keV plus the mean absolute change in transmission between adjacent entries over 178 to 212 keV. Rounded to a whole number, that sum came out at 100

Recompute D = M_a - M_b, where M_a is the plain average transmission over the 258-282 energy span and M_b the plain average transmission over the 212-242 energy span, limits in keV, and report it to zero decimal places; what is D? 2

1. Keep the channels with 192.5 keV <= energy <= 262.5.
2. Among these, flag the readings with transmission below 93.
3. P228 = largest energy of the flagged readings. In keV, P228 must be 255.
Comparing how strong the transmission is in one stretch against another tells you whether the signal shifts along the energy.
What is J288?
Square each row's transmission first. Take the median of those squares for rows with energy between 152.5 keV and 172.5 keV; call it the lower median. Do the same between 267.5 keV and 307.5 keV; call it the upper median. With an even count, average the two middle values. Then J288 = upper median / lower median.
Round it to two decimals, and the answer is 0.59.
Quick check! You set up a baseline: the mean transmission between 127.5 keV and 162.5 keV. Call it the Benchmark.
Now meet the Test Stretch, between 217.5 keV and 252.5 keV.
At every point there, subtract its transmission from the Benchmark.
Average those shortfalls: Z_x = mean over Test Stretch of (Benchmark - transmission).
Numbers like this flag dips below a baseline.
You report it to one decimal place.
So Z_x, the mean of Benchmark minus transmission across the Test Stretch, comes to 10.5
